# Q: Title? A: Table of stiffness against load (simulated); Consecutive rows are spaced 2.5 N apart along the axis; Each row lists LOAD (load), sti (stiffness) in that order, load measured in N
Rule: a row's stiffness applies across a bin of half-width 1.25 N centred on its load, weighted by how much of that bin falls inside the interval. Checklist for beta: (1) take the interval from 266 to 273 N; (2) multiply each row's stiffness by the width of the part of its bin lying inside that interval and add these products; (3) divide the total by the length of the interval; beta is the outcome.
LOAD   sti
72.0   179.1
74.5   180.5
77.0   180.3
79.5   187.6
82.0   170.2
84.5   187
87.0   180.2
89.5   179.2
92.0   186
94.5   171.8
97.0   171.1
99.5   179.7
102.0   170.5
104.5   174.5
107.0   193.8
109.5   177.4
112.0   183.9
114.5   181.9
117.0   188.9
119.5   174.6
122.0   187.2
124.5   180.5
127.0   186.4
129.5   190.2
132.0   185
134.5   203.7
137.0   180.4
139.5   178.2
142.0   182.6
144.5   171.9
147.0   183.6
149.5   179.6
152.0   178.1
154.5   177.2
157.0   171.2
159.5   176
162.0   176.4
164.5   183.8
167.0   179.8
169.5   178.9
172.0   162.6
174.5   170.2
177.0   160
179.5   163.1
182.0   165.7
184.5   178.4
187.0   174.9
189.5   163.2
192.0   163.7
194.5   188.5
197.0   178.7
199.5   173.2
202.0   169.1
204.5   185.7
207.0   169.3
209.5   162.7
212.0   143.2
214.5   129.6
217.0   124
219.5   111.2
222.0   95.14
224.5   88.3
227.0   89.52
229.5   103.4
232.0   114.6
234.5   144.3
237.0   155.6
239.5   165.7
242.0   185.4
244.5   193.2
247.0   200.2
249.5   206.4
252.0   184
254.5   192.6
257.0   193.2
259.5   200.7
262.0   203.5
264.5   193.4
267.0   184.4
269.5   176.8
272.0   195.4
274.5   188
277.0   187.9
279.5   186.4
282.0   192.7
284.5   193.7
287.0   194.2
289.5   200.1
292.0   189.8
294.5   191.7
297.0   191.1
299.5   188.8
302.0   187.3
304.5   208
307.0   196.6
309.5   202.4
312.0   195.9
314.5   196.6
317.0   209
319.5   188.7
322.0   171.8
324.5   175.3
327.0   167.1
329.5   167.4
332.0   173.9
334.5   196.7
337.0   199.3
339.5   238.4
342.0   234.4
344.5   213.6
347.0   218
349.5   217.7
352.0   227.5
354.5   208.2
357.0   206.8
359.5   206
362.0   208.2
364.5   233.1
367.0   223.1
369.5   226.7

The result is 185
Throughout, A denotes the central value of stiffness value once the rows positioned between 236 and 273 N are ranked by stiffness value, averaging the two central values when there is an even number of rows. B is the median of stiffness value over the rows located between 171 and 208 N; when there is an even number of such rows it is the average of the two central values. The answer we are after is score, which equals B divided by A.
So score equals 0.88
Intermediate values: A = 193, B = 169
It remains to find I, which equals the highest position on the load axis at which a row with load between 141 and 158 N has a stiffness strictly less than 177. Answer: 157.0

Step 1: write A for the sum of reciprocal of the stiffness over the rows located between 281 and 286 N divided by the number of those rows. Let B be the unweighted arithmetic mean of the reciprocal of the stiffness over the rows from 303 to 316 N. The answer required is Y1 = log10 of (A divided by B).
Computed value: 0.015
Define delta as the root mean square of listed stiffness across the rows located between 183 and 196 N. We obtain 174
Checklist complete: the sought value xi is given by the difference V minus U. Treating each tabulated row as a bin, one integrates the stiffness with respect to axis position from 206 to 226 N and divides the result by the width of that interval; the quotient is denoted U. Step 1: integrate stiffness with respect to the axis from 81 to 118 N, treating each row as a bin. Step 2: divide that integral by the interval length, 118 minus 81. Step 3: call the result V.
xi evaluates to 53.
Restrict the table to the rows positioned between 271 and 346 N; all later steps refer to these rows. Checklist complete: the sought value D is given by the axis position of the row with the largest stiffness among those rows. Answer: 339.5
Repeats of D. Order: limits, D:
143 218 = 194.5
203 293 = 249.5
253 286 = 262.0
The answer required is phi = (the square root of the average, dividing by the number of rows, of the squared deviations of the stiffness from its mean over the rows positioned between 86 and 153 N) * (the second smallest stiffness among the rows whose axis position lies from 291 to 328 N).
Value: 1256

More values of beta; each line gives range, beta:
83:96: 180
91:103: 176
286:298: 193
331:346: 210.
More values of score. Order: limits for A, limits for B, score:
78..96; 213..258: 0.83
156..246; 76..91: 1.09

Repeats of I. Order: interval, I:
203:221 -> 219.5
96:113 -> 104.5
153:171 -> 162.0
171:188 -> 187.0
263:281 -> 269.5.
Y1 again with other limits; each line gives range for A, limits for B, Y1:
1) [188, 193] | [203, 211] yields 0.022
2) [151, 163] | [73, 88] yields 0.012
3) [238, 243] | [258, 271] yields 0.039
